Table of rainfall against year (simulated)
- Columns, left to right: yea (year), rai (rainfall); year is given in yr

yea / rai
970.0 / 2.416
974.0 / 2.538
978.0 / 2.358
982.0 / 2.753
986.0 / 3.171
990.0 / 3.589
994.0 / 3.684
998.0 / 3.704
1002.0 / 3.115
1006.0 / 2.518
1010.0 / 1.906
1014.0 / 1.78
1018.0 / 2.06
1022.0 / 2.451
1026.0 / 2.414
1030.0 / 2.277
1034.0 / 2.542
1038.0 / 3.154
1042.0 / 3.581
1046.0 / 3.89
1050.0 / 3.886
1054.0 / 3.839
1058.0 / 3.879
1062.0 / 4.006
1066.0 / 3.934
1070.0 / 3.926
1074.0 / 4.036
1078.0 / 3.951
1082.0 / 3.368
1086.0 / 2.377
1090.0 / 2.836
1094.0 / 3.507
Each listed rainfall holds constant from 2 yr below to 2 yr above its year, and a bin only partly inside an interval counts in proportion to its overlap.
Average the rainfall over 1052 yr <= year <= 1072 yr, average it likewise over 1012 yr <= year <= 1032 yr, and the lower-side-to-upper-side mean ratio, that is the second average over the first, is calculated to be 0.56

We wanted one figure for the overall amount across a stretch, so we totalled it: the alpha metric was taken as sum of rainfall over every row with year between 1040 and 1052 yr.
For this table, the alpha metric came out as 11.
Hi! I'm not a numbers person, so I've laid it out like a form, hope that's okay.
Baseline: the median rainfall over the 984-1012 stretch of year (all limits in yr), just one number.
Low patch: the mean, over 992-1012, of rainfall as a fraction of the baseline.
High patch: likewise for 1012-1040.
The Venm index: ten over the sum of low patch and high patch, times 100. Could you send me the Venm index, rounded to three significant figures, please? 591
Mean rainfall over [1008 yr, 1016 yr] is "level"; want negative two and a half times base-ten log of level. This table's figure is -0.66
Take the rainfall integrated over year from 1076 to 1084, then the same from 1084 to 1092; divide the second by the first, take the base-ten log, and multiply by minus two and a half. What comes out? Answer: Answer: 0.37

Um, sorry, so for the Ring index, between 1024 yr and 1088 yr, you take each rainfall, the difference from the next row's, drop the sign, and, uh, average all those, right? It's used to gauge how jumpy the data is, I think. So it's 0.254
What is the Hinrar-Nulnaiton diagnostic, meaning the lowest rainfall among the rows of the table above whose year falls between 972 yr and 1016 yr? 1.78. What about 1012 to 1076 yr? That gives 1.78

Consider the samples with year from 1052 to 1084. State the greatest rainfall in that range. 4.036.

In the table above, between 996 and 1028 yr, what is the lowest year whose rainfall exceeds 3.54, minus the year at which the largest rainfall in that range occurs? 0 yr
